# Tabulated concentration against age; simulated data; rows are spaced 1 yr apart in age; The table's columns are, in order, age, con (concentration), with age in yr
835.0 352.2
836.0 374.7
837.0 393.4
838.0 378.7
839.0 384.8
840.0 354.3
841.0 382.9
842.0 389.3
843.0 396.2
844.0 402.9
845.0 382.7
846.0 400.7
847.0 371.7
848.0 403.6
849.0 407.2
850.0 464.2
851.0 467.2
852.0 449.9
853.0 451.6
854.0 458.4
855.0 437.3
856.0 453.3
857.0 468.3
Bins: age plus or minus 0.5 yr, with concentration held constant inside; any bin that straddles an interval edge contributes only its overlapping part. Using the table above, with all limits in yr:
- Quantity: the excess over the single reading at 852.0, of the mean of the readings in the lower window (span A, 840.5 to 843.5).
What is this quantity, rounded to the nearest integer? -60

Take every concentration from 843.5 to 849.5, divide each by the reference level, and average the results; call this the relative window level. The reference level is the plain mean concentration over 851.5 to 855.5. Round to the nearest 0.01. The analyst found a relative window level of 0.88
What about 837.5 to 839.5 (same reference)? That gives 0.85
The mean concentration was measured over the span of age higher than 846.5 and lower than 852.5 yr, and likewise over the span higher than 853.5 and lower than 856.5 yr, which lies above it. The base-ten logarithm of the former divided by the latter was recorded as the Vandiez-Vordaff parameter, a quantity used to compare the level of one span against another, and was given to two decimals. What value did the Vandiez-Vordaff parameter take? -0.02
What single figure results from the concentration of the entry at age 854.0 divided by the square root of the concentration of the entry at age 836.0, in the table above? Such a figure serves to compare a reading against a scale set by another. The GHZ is 23.7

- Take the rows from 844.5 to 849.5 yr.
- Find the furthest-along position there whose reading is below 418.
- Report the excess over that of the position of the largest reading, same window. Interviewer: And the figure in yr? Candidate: 0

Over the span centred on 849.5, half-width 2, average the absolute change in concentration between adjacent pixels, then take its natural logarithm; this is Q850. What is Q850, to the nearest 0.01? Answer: 3.05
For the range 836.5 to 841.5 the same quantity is 2.99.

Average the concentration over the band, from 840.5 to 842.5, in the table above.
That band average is 386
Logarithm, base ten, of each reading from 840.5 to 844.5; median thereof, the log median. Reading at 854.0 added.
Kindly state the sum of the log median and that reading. 461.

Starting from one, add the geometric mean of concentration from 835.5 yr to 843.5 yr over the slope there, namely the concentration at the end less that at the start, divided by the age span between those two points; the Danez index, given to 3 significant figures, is 125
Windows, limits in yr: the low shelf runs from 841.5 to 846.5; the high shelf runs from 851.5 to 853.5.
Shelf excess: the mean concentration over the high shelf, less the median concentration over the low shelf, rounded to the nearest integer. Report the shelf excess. 55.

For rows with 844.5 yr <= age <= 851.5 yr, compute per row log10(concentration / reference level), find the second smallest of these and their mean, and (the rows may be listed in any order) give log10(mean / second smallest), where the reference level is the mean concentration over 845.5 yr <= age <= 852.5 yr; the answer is -0.58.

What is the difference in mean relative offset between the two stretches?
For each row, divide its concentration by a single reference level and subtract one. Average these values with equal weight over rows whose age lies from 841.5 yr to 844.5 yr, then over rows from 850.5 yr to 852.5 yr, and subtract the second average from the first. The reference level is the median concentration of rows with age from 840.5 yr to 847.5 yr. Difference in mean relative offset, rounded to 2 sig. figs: -0.16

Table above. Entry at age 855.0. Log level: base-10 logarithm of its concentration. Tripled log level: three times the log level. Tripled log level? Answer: 7.92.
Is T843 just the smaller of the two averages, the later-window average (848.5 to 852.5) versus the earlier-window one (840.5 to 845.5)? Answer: 391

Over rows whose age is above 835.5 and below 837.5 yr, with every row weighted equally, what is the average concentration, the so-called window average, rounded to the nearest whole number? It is 384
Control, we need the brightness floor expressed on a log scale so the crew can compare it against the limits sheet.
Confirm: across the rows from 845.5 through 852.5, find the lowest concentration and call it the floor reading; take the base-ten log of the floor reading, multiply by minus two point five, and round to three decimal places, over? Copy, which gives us -6.425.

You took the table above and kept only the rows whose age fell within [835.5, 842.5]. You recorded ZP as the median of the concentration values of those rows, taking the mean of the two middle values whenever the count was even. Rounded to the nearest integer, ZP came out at 383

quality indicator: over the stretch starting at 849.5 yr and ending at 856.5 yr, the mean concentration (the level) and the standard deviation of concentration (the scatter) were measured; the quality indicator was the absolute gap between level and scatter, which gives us 445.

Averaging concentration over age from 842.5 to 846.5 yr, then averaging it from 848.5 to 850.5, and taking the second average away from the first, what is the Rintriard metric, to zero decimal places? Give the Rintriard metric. -40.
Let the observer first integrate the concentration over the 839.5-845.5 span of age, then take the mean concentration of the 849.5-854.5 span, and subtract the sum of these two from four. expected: -2763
